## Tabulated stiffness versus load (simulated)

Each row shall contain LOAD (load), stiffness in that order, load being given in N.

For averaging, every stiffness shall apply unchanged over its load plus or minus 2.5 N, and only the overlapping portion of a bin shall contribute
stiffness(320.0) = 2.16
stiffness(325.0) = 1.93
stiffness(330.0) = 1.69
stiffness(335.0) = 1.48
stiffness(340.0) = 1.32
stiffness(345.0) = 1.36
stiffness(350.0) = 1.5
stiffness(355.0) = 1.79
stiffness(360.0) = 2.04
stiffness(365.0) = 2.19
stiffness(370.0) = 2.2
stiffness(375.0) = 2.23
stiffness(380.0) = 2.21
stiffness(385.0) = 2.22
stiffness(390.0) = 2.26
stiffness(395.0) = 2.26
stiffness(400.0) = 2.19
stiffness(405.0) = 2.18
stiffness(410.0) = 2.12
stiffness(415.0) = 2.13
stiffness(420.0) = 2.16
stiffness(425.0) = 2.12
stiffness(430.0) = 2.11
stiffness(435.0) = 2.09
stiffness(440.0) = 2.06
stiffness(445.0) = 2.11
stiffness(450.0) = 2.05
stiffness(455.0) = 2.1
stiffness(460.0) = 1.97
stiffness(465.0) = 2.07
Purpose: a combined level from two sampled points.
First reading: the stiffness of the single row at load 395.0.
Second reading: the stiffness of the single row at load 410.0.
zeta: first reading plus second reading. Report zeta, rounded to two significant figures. 4.4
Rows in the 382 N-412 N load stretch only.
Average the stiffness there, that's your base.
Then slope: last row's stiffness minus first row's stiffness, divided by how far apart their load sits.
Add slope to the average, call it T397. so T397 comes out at 2.20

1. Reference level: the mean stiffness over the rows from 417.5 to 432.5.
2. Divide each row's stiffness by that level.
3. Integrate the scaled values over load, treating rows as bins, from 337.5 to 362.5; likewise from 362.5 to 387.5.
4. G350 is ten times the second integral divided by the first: 13.8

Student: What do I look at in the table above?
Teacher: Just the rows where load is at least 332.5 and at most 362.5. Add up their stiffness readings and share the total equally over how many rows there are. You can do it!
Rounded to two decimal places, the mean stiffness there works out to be 1.58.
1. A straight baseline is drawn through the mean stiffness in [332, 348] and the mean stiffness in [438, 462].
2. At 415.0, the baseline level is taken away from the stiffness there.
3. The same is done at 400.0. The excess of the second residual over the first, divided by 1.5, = 0.10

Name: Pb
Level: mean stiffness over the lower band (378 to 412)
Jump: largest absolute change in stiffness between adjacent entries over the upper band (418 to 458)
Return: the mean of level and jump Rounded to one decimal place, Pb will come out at 1.1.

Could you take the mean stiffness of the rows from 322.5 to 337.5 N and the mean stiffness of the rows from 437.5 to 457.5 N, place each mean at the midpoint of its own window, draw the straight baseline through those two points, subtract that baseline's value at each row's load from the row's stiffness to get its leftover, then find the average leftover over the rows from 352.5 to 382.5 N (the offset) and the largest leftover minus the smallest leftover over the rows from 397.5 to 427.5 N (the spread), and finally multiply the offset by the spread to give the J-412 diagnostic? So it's 0.04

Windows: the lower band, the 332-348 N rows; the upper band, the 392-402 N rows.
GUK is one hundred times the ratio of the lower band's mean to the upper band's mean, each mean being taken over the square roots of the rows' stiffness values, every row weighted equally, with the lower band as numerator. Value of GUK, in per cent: 79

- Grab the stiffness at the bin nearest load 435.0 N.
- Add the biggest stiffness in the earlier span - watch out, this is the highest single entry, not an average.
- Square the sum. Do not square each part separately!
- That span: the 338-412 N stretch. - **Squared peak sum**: 18.9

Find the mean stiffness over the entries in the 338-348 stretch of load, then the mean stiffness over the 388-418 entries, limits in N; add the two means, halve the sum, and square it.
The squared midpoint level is 3.1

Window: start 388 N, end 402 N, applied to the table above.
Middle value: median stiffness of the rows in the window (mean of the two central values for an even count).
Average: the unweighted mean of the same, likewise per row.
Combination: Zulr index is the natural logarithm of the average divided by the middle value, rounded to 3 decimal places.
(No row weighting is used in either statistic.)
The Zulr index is -0.010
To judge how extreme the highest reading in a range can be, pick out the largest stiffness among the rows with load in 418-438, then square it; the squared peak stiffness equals 4.67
